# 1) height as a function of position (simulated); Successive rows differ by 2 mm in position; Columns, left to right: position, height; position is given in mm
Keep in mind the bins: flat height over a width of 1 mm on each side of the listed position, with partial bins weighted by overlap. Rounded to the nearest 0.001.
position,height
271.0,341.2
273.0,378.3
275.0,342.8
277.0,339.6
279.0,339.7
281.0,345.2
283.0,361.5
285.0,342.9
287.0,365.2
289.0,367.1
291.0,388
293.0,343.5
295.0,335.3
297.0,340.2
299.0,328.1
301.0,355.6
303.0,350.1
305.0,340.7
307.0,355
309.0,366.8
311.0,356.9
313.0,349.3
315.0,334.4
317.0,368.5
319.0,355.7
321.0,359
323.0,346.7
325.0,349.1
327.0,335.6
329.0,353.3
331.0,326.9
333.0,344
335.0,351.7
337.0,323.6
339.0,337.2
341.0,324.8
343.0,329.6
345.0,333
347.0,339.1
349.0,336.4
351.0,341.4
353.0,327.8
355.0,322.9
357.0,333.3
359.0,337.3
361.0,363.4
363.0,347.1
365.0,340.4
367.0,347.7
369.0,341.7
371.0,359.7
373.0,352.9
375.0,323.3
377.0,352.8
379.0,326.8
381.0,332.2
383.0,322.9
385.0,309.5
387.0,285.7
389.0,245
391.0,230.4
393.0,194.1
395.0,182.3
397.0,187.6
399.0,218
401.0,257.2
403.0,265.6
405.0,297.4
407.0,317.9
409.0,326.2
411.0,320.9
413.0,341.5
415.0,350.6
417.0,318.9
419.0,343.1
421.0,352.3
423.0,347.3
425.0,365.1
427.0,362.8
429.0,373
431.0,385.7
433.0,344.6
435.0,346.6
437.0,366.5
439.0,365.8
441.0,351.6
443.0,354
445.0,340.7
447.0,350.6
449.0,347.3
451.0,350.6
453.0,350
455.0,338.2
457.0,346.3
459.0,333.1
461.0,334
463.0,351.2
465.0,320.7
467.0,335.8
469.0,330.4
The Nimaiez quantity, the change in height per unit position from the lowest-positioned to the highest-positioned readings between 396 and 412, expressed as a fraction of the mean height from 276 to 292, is 0.027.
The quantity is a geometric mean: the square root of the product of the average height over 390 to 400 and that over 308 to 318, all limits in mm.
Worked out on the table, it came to 268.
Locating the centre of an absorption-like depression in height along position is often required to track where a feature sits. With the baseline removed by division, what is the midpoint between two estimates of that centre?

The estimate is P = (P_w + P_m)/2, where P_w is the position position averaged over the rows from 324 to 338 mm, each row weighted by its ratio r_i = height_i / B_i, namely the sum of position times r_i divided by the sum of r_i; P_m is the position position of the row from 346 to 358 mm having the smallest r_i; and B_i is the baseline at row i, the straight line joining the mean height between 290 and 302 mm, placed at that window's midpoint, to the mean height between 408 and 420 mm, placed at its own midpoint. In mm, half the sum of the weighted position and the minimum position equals 343.0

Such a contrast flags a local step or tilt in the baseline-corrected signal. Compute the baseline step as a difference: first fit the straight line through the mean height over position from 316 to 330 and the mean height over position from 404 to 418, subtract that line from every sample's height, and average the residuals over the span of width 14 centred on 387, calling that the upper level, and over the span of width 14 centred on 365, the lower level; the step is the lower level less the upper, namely 67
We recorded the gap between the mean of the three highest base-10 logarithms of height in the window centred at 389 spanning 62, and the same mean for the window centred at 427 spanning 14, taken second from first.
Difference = -0.02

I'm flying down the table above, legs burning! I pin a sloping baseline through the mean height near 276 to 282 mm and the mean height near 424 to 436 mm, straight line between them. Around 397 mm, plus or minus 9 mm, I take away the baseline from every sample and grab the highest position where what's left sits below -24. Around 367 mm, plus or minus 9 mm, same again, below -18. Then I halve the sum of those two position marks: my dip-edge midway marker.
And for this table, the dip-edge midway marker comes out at 390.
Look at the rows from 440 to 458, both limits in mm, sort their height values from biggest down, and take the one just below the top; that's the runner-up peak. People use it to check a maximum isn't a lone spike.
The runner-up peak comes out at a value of 351.6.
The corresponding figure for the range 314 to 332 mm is 359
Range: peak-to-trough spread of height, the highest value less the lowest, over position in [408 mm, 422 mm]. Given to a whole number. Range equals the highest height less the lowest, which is 33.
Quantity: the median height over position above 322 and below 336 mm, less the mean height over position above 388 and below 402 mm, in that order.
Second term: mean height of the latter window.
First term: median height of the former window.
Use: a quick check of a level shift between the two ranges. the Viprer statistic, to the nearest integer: 130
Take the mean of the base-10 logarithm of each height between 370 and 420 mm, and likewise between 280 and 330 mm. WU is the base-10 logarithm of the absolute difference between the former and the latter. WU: -1.07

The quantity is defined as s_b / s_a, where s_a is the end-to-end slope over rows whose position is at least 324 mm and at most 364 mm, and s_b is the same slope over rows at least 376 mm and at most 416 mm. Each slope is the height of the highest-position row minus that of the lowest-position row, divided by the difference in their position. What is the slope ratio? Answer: 1.1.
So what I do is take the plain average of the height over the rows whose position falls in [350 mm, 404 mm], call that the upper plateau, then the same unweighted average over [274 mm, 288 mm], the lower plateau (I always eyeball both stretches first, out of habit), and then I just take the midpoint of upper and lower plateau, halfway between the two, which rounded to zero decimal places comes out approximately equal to 325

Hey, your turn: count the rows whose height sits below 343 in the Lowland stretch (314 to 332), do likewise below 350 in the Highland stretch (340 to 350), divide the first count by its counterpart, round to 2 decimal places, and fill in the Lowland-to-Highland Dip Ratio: 0.60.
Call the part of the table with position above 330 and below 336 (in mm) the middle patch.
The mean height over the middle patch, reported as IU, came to 341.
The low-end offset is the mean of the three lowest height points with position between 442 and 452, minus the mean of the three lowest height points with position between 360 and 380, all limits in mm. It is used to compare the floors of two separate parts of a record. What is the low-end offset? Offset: 16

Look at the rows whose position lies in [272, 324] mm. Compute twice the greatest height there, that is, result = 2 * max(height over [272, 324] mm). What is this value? 776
